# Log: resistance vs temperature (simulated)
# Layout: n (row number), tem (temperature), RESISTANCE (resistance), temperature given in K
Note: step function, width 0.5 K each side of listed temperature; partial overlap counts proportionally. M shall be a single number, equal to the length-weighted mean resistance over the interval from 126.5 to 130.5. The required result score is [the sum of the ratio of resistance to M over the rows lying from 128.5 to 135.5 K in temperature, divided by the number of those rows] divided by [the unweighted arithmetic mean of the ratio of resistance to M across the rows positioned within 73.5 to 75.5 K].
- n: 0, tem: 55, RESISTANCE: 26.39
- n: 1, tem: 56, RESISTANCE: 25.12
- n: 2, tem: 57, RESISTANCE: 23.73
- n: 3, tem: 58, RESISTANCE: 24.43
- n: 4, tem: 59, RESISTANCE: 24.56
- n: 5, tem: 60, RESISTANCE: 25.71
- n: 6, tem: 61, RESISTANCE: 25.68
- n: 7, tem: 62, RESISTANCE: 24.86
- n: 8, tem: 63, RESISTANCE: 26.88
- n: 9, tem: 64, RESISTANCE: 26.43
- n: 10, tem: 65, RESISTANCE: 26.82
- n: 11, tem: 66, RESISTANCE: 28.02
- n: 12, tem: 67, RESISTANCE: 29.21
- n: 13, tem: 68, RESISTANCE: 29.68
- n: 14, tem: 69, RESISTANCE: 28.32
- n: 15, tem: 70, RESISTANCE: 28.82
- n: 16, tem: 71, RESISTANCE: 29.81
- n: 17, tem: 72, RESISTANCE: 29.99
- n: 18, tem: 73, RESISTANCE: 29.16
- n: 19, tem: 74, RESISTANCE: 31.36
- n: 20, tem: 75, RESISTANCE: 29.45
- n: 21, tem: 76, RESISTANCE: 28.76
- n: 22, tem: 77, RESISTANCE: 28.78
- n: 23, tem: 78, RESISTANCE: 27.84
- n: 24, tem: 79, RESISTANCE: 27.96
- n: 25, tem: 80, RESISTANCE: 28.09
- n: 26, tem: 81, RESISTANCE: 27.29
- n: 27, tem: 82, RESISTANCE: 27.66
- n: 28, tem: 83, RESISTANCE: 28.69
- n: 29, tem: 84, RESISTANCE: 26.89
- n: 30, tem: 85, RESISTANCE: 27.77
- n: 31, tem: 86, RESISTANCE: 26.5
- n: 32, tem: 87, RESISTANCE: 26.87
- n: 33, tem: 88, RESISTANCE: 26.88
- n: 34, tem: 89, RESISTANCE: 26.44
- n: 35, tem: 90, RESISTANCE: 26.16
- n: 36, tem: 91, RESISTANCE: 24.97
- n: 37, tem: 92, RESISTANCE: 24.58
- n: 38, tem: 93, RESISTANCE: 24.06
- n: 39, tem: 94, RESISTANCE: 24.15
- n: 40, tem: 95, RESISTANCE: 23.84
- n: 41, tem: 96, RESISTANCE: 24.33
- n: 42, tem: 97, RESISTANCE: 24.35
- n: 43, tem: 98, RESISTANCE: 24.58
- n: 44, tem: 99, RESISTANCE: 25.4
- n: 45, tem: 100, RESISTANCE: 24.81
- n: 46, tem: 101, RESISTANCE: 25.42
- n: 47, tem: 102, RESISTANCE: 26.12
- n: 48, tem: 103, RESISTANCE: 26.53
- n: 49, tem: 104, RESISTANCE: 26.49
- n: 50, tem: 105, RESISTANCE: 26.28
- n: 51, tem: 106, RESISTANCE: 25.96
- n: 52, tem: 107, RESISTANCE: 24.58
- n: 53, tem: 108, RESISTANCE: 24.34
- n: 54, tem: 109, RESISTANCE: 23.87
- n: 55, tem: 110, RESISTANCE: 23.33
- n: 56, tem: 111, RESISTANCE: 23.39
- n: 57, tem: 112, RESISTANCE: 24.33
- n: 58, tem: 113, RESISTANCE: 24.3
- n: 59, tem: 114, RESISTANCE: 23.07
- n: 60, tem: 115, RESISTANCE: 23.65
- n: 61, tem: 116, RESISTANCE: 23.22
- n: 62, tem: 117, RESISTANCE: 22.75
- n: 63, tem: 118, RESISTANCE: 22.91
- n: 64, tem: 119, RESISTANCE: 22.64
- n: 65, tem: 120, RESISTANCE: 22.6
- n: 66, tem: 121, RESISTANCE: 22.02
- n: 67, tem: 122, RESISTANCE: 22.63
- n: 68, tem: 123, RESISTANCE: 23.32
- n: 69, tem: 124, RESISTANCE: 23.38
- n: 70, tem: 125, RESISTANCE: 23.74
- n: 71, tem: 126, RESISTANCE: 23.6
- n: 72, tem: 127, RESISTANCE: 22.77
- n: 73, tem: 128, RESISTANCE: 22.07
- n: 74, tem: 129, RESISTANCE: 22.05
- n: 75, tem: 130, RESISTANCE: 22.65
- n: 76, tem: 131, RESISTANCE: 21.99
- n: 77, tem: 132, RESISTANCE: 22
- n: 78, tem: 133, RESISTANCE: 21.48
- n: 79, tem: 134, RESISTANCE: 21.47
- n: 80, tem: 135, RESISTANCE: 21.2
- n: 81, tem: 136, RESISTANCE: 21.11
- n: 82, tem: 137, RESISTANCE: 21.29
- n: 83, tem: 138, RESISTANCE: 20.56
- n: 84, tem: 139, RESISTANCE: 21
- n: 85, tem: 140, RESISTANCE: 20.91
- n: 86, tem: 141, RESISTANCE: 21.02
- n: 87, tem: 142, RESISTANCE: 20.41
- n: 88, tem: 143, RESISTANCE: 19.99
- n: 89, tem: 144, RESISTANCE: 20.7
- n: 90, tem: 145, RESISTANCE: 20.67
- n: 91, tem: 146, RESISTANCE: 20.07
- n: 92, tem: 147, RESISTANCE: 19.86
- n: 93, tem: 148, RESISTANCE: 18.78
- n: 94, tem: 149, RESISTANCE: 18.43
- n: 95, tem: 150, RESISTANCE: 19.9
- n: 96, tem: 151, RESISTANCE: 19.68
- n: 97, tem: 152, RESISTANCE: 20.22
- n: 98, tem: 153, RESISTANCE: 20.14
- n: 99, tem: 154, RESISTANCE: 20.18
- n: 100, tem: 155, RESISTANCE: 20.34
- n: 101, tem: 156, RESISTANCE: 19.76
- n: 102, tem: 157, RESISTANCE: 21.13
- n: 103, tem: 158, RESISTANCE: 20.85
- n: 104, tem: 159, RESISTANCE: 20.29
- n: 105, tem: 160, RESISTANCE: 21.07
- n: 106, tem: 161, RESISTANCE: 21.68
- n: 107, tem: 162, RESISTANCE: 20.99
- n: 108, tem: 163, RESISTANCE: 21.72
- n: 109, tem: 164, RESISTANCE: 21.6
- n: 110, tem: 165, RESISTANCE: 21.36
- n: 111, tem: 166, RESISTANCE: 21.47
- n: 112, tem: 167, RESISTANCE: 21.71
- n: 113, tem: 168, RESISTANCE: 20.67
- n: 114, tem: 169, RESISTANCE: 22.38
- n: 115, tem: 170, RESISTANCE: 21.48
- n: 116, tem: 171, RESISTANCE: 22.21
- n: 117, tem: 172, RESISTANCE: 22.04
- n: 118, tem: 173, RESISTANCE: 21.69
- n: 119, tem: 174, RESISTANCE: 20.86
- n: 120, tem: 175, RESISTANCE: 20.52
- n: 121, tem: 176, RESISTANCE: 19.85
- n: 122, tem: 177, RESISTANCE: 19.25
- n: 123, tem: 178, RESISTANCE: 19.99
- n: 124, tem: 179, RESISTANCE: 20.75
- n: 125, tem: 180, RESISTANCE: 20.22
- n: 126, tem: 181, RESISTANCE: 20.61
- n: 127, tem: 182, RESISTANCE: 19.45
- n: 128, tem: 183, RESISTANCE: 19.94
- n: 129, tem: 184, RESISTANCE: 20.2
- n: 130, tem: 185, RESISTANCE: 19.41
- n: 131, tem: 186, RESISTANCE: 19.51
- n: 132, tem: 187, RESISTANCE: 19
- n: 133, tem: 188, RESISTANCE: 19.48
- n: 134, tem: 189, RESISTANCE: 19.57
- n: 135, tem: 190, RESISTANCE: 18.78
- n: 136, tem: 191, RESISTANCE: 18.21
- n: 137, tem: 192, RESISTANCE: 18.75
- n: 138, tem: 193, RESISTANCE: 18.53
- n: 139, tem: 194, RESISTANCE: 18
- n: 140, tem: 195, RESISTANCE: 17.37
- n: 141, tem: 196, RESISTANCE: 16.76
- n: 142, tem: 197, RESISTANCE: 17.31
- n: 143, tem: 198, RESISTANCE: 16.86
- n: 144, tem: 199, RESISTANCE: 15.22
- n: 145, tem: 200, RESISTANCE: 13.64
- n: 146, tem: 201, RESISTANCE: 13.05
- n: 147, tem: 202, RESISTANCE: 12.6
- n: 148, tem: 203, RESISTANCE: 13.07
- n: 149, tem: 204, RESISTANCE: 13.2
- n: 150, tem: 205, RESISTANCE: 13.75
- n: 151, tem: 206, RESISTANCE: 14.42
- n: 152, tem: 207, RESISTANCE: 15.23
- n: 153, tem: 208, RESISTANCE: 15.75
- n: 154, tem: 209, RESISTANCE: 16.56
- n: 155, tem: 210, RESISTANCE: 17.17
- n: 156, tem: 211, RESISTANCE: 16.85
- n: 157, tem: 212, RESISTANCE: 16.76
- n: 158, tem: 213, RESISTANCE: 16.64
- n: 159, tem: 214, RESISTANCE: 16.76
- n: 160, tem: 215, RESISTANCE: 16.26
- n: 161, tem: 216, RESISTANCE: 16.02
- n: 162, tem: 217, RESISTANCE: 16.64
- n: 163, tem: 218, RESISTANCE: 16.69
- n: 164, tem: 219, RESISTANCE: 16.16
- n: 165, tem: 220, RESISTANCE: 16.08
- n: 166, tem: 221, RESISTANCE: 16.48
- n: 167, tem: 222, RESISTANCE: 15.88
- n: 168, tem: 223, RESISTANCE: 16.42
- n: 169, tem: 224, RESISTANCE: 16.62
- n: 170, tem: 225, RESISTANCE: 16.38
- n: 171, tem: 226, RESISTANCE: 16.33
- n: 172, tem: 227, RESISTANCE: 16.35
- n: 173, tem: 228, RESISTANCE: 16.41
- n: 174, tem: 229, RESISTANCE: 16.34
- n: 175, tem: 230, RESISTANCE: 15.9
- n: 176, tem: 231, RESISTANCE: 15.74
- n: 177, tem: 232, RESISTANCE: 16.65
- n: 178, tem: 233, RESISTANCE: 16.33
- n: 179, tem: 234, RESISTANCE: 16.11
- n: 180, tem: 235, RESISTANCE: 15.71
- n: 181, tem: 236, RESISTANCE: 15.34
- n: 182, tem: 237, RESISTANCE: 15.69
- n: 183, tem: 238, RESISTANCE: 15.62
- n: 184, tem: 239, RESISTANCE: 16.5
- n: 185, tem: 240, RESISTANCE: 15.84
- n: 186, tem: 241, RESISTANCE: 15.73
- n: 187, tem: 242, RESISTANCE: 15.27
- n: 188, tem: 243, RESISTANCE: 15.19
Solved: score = 0.7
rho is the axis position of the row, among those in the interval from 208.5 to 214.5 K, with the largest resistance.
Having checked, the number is 210 K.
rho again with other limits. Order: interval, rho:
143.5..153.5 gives 144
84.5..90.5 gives 85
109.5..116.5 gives 112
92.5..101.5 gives 101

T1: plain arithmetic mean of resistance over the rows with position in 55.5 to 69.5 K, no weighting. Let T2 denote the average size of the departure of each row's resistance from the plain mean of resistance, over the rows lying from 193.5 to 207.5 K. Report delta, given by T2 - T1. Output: -25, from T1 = 26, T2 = 1.6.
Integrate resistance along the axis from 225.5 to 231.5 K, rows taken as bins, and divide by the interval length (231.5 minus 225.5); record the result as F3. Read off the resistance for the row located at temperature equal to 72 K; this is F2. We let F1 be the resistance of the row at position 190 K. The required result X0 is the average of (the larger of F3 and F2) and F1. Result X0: 24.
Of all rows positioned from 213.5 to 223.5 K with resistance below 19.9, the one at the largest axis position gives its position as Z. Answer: 223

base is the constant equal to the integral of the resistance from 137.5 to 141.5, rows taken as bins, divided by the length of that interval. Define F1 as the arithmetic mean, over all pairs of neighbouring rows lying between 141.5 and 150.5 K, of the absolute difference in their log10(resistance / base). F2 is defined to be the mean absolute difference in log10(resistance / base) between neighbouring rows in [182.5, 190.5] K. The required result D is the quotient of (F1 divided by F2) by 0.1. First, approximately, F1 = 0.013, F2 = 0.0096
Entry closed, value 14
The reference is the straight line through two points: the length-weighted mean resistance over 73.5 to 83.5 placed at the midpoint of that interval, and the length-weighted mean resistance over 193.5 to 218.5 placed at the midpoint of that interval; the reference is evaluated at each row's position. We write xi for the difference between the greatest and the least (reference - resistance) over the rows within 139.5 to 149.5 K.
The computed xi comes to 1.8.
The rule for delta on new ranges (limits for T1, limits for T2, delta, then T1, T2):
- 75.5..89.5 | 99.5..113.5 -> -27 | 28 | 1.0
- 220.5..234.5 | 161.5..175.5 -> -16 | 16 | 0.4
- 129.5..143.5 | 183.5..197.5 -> -20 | 21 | 0.8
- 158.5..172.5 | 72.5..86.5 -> -21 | 21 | 0.9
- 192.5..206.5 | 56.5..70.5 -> -14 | 15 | 1.6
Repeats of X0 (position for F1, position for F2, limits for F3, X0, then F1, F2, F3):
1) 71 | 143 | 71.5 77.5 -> 30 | 29.81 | 19.99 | 29.6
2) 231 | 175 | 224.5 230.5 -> 18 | 15.74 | 20.52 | 16.3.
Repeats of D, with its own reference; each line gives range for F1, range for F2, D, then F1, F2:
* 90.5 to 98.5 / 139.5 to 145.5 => 7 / 0.005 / 0.0080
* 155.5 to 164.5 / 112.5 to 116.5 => 10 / 0.013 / 0.0138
